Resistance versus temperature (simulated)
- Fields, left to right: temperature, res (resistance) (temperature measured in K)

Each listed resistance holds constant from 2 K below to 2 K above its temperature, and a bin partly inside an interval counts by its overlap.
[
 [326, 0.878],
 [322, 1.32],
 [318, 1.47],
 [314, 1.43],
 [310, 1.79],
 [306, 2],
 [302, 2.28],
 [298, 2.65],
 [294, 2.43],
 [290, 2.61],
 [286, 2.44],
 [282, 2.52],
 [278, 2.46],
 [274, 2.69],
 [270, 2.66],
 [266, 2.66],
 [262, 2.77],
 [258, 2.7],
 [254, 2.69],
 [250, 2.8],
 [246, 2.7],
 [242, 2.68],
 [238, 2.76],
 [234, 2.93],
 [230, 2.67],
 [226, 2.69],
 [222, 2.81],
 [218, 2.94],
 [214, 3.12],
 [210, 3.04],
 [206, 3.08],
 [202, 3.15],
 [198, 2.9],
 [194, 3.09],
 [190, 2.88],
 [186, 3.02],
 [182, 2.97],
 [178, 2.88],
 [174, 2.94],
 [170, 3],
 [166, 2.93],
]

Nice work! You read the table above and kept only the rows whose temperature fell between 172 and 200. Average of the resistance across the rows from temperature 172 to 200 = 2.95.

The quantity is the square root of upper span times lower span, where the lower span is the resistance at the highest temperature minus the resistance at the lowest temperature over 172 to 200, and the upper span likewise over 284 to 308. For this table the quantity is 0.13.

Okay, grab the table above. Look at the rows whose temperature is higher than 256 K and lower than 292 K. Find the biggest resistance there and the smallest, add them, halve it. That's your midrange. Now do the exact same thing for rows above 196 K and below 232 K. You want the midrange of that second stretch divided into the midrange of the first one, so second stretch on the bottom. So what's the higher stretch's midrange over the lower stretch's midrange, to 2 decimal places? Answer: 0.90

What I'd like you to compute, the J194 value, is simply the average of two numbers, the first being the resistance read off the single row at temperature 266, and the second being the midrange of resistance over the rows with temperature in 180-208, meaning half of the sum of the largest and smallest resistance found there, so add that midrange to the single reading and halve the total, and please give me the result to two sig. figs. 2.8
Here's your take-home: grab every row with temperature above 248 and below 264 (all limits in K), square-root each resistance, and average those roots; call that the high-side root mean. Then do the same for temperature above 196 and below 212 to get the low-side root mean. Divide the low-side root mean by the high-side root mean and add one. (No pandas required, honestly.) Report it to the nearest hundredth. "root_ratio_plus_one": 2.05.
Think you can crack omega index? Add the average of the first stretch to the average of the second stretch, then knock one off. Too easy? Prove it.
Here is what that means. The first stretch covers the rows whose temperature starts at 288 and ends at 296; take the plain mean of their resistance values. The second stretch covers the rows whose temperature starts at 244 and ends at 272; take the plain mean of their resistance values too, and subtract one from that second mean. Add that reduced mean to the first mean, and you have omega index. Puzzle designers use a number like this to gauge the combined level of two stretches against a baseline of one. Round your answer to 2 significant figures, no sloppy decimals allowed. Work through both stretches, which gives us 4.2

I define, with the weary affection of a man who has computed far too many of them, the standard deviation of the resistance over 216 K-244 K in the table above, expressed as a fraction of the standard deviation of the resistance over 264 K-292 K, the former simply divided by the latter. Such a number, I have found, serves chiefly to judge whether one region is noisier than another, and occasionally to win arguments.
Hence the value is 1.1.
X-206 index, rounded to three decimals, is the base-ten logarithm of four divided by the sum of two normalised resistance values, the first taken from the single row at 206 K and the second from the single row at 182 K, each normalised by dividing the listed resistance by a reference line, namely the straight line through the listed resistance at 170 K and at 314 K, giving 0.256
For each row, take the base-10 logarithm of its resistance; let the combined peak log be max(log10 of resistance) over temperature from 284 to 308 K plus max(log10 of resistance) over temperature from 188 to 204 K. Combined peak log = 0.92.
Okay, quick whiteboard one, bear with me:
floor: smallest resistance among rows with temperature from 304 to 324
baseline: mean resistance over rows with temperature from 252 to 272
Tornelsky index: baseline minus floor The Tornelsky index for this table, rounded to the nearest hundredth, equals 1.38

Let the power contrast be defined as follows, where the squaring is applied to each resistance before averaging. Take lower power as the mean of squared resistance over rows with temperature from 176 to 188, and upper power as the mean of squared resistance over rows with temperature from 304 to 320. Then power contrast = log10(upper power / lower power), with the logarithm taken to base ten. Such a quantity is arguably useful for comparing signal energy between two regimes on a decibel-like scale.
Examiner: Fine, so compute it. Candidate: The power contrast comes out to -0.49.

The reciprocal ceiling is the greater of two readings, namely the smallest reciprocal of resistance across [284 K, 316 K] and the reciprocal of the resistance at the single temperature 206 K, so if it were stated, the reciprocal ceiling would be 0.38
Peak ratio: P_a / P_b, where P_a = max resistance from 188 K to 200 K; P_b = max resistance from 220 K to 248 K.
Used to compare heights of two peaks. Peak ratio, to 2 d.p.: 1.05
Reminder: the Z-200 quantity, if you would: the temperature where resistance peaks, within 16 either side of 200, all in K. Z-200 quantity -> 202 K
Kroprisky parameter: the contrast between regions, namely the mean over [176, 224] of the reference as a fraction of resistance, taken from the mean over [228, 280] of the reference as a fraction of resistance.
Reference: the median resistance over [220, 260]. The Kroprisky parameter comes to 0.095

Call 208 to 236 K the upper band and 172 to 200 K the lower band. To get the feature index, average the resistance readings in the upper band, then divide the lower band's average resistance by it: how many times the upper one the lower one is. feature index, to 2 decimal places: 1.02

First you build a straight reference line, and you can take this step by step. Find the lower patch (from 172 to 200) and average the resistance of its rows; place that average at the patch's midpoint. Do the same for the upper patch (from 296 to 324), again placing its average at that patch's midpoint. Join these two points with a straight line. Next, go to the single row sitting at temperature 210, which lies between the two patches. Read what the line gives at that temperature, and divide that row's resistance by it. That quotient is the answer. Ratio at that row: 1.11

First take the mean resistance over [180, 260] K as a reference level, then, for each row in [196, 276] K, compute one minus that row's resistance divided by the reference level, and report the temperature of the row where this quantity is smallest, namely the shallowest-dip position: 202 K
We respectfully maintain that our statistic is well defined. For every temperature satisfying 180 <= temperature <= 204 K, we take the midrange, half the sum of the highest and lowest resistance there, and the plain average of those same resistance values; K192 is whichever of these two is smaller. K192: 3.00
